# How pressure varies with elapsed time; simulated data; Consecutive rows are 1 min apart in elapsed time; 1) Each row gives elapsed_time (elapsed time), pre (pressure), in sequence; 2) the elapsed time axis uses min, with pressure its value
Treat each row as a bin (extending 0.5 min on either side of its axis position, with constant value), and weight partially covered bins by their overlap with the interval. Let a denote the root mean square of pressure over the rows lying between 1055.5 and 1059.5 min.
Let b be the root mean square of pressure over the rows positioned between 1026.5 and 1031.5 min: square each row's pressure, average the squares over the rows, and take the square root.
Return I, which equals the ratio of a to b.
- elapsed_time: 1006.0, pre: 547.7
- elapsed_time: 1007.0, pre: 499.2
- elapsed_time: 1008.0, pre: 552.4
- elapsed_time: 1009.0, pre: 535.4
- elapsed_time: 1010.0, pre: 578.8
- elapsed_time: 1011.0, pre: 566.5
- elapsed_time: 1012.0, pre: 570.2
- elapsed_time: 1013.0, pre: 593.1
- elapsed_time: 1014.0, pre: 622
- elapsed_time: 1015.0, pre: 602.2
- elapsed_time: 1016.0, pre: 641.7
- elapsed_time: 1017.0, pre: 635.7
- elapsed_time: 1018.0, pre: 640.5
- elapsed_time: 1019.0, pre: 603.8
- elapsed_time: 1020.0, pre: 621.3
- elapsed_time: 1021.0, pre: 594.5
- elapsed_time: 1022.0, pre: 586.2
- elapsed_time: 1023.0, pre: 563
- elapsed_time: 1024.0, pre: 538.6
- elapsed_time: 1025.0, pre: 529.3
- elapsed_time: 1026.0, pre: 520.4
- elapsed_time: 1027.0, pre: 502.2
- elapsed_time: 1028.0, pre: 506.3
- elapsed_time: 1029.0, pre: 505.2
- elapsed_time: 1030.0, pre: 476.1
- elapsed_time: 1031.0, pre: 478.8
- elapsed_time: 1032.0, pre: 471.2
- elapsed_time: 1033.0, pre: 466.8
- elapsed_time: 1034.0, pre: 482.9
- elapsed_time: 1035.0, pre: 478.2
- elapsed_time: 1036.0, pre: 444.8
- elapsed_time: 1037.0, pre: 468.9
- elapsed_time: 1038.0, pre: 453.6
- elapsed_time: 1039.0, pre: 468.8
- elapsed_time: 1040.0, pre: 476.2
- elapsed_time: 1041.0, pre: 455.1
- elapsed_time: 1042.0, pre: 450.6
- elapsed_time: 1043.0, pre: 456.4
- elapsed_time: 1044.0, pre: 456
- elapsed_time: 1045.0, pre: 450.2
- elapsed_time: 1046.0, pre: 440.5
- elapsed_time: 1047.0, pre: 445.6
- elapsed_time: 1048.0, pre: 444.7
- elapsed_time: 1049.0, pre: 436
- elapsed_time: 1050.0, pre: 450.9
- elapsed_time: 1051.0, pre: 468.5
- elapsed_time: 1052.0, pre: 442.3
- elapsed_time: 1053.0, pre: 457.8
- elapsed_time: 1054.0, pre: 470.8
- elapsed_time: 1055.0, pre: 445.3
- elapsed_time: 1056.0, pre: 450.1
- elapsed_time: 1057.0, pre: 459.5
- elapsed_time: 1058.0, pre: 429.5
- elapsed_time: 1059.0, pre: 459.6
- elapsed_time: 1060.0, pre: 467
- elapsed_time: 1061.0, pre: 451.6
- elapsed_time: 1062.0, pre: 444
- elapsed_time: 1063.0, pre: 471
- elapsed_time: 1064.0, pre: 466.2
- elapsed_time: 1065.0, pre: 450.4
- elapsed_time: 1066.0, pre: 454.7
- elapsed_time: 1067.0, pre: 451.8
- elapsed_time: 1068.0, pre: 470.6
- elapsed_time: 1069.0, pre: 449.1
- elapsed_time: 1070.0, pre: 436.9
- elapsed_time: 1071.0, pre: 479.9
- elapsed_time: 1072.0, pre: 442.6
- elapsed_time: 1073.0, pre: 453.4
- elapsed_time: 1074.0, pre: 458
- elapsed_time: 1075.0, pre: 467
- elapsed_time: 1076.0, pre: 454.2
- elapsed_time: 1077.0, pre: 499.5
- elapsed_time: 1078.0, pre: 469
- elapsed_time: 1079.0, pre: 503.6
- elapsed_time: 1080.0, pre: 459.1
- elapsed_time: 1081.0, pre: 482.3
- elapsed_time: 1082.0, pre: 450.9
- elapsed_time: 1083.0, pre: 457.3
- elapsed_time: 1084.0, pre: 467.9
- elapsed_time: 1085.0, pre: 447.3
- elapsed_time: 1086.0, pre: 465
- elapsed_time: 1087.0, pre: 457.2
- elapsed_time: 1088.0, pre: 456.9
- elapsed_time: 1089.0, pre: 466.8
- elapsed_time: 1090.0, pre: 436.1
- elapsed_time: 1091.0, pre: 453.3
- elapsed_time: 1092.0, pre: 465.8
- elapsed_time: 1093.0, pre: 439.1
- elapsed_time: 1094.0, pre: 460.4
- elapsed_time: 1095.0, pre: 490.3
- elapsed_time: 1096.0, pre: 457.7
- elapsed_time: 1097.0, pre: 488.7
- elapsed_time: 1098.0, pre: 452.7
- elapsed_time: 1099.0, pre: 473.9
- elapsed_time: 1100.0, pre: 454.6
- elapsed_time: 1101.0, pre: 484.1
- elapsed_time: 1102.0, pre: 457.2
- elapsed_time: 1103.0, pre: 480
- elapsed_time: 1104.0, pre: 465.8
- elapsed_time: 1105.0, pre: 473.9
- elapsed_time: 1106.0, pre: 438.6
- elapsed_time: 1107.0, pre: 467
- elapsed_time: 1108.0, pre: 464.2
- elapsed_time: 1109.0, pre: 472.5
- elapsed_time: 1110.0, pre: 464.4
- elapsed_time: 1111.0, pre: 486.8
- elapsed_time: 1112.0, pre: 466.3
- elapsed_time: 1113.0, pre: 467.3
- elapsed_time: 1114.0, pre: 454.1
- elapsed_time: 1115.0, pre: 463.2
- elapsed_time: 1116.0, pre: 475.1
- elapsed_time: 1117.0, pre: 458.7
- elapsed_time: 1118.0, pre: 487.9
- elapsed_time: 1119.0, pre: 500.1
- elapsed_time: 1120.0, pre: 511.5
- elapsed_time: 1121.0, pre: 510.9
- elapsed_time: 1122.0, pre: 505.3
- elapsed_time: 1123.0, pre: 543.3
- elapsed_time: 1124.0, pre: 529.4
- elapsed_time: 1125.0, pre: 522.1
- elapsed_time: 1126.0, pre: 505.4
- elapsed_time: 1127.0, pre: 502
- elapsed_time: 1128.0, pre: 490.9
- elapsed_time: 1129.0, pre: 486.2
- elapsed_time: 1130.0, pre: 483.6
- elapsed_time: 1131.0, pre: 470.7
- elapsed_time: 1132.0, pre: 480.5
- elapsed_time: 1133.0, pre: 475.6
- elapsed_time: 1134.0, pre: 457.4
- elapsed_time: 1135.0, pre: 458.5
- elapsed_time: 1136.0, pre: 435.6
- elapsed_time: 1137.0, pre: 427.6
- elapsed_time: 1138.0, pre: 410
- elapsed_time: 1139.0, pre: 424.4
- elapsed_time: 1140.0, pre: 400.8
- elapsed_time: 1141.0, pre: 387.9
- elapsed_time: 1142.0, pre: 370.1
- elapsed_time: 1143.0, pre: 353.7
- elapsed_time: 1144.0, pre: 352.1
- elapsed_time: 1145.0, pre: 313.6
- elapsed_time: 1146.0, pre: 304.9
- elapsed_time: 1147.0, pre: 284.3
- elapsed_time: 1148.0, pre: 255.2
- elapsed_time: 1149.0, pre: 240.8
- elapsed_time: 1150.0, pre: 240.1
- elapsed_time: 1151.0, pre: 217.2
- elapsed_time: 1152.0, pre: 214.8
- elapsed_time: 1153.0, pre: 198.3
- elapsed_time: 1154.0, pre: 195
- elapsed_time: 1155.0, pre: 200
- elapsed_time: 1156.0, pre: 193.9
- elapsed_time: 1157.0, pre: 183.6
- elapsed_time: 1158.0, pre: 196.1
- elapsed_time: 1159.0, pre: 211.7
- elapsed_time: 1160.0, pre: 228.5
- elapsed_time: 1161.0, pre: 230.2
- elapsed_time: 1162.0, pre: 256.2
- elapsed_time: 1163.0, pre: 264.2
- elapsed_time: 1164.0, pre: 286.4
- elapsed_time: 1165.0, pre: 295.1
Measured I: 0.91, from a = 450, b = 494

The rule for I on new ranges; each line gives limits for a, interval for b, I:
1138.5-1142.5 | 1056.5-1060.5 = 0.87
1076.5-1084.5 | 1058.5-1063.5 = 1.03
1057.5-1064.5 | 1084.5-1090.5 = 1.00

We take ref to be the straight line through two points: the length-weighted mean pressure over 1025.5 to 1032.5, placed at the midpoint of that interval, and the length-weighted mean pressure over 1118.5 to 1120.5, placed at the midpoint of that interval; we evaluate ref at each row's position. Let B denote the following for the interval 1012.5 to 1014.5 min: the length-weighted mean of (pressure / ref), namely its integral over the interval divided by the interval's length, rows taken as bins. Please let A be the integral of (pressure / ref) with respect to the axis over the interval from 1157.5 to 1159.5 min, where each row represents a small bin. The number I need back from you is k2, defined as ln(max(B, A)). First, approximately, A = 0.80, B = 1.23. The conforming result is 0.210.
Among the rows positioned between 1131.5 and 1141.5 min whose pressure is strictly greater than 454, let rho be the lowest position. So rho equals 1132.0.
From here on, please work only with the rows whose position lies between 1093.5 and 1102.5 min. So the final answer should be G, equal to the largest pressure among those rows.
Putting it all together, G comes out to 490.3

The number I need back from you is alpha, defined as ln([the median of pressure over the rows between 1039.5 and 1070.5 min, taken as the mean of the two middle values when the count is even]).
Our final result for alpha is 6.11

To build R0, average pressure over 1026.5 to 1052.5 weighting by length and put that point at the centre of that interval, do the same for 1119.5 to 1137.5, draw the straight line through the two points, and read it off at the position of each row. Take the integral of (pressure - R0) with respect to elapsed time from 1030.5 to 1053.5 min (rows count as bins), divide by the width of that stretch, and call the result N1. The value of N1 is -7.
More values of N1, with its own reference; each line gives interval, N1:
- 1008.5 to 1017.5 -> 137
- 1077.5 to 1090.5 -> -14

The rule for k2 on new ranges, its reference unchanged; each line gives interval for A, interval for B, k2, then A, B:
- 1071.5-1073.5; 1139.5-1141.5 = 0.584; 1.79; 0.78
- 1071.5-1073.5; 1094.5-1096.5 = 0.584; 1.79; 0.94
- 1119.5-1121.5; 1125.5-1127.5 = 0.704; 2.02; 0.99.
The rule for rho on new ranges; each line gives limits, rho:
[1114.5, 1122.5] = 1115.0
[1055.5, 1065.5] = 1057.0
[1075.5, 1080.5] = 1076.0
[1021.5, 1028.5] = 1022.0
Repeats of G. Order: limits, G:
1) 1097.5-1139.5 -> 543.3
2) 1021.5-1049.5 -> 586.2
